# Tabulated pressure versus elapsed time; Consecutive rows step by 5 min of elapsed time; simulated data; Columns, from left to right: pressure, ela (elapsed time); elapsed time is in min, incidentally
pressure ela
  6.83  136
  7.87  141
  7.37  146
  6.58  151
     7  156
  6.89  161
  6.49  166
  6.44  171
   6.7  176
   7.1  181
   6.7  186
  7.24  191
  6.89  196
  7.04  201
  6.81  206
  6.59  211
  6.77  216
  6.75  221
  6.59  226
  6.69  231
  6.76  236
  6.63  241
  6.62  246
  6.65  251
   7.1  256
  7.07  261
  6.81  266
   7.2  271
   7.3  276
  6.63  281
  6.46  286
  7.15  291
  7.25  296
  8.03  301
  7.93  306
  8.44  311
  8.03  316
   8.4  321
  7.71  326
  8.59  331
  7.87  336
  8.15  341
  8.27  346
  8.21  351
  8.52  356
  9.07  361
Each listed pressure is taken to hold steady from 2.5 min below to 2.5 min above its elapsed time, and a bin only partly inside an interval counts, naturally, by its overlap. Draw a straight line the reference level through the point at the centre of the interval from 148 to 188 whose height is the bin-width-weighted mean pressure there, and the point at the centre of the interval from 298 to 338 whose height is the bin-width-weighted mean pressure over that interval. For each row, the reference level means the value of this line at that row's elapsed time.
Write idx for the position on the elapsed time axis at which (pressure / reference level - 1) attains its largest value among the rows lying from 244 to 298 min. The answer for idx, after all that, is 276 min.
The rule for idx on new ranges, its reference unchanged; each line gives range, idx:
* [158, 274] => 191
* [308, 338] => 311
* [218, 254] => 221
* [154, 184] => 156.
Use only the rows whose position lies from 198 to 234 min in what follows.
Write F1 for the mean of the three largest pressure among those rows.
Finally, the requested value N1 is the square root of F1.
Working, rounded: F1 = 6.87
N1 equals 2.62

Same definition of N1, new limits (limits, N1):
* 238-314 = 2.85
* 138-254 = 2.74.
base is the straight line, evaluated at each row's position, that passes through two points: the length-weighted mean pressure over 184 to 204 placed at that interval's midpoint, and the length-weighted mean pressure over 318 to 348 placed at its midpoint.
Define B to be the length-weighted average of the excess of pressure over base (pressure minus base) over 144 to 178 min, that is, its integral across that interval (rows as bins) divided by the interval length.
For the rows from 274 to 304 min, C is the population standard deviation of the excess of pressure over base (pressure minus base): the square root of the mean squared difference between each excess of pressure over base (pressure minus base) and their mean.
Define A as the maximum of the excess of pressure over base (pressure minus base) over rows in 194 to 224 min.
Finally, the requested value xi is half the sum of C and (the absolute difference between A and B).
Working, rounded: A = 0.0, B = 0.09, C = 0.47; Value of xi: 0.27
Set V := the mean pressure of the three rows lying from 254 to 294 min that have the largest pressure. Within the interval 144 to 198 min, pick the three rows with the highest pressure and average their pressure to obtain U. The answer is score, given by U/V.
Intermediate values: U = 7.2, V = 7.22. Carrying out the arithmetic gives 1.00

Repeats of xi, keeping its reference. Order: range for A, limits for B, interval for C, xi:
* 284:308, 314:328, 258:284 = 0.21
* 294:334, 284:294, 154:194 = 0.83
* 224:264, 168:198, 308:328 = 0.35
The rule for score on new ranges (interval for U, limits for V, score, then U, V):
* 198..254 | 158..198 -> 0.97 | 6.9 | 7.08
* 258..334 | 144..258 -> 1.17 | 8.5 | 7.24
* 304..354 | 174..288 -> 1.17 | 8.5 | 7.25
